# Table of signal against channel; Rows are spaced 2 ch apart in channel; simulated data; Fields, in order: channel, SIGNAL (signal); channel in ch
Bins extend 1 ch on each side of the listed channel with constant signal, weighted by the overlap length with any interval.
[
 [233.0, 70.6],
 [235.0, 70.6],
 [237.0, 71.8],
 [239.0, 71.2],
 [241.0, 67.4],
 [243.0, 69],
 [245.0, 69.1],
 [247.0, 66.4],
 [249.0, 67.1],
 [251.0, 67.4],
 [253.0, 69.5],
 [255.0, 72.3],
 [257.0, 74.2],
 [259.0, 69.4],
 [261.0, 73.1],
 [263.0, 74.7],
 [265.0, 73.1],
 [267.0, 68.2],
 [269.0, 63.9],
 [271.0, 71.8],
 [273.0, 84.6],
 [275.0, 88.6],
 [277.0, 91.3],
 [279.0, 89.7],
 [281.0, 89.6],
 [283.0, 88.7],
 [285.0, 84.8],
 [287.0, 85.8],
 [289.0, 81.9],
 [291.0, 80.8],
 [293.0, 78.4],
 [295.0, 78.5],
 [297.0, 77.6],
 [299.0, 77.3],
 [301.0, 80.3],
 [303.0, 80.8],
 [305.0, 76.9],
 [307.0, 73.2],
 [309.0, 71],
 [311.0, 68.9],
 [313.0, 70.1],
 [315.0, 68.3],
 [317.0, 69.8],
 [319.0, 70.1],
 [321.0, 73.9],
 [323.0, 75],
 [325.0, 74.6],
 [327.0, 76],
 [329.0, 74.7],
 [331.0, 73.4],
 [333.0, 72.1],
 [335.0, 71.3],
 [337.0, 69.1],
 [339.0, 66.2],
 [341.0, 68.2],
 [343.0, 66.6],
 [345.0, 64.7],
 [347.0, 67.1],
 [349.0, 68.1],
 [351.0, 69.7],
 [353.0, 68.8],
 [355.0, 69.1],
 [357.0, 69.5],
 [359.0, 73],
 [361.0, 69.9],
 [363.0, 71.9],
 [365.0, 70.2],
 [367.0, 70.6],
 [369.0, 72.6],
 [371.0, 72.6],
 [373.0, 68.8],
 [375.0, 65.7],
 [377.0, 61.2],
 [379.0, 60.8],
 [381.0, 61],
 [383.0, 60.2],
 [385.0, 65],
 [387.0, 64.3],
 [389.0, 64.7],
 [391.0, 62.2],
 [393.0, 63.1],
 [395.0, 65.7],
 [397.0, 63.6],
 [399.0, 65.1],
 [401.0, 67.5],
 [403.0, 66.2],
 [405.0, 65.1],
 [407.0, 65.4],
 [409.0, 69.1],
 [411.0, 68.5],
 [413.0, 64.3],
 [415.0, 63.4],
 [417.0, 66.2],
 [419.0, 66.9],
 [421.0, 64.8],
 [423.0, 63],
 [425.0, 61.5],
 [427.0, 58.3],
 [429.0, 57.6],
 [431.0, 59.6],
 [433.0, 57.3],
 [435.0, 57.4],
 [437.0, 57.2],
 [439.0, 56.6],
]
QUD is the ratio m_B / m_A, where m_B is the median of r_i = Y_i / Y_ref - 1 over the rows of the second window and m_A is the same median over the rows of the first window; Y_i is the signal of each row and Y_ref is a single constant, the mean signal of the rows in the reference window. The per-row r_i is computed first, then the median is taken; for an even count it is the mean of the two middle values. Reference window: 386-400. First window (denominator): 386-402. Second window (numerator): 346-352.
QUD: 10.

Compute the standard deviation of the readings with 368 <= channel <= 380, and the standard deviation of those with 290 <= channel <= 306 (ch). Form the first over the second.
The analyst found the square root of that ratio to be 1.8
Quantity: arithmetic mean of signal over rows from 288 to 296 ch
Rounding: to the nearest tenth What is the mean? 79.9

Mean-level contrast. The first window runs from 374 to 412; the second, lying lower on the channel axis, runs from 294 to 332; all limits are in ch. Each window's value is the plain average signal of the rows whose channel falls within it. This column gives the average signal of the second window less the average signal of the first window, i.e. 9.8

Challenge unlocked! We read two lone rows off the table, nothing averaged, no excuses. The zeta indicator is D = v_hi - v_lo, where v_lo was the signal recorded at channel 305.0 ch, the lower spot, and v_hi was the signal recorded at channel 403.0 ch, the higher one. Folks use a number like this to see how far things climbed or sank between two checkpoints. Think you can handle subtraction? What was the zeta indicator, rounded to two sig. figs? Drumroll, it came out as -11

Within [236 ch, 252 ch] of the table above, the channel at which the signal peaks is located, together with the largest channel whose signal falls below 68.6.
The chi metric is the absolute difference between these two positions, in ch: 14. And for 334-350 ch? 14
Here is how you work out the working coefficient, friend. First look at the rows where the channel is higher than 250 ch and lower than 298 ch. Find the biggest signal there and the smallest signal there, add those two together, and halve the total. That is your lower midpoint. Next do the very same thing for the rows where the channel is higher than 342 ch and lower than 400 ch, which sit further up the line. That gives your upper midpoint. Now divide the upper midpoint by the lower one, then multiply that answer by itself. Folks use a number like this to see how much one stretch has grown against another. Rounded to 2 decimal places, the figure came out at 0.74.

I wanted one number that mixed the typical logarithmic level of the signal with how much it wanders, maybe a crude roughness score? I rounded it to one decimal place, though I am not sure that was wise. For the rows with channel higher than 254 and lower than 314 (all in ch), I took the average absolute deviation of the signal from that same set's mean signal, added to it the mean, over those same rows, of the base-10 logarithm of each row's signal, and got 8.0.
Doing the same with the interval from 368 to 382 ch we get 6.3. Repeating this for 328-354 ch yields 4.2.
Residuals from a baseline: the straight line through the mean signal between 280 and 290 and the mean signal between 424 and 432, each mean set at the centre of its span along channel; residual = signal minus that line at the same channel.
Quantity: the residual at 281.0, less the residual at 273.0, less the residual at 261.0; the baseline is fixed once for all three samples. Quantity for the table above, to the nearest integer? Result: 24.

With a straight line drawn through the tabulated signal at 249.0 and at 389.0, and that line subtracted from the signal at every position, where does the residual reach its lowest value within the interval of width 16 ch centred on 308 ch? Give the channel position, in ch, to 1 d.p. 315.0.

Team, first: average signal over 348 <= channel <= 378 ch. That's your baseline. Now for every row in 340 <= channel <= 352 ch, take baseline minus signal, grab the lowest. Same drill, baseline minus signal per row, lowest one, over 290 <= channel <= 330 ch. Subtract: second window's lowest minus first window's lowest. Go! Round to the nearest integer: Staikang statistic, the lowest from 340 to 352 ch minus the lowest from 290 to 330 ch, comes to 11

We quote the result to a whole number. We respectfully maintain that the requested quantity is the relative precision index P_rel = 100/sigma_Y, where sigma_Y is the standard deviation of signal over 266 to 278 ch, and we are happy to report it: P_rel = 9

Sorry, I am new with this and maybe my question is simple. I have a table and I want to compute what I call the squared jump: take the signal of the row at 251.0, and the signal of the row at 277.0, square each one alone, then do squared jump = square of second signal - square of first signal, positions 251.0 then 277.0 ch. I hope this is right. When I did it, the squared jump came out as 3793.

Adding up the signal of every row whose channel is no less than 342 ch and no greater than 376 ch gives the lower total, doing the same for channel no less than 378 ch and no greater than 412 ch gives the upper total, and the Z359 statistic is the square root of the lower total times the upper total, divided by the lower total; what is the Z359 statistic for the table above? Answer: 0.96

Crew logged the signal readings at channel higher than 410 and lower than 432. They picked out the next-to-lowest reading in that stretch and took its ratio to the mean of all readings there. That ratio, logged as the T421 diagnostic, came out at 0.924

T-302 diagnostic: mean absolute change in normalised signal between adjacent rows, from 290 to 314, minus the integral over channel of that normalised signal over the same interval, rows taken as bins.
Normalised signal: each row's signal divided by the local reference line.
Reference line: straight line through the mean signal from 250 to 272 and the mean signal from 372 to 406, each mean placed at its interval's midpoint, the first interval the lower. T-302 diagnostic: -26.6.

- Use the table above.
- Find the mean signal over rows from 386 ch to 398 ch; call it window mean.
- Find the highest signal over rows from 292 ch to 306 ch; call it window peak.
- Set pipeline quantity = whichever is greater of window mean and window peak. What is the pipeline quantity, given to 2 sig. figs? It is 81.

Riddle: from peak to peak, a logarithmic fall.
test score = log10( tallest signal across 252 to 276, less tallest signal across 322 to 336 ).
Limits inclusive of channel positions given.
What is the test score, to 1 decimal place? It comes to 1.1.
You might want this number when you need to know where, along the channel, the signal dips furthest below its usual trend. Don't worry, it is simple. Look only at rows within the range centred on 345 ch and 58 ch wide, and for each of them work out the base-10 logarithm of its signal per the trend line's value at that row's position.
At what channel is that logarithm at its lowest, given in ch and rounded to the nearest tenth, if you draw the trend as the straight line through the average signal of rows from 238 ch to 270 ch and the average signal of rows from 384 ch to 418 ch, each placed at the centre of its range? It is 345.0 ch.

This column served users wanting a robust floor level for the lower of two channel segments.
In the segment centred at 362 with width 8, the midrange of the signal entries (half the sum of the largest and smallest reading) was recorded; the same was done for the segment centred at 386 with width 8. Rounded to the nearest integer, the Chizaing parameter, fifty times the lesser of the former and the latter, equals 3130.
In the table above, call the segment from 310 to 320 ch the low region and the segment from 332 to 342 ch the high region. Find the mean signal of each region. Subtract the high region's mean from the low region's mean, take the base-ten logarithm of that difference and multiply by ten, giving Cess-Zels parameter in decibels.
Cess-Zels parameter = -12.2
